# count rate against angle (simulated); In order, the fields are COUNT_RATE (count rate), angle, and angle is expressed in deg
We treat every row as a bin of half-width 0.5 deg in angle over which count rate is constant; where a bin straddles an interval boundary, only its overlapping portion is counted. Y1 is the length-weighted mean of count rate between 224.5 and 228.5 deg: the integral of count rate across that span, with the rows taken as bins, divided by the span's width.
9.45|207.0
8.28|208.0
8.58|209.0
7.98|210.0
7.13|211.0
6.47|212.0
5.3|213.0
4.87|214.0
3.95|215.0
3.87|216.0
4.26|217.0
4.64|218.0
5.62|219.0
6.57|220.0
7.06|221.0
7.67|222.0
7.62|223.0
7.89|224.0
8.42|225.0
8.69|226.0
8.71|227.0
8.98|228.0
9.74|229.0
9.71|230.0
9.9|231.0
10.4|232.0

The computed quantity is 8.7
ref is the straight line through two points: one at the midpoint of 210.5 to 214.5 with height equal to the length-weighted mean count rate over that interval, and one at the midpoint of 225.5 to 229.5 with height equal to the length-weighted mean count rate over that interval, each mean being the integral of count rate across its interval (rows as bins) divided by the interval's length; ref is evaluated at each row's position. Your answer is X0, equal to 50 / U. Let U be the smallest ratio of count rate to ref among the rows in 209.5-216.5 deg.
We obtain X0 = 86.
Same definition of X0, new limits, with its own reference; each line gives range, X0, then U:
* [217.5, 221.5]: 76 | 0.7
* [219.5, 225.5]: 57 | 0.9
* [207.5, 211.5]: 40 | 1.3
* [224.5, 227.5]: 51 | 1.0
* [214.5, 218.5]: 86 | 0.6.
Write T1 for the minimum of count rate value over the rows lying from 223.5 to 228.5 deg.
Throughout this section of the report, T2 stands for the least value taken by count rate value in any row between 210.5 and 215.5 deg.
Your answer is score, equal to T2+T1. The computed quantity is 11.8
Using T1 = 7.89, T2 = 3.95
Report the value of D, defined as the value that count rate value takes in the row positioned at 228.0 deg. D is 8.98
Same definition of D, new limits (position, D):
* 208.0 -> 8.28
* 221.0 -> 7.06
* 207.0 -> 9.45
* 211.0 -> 7.13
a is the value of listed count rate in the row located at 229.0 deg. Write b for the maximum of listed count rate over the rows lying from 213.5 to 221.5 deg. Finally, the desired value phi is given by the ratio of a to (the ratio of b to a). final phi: 13.4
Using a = 9.74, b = 7.06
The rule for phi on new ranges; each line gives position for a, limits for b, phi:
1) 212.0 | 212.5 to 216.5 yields 7.9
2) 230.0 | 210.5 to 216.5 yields 13.2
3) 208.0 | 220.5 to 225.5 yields 8.1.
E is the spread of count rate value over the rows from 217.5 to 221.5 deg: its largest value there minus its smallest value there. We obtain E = 2.42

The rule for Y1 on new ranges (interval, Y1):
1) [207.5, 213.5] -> 7.3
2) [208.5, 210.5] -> 8.3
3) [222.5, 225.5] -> 8.0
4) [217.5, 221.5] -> 6.0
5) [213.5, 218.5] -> 4.3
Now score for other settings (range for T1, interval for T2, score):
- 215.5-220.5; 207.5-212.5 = 10.3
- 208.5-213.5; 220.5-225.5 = 12.4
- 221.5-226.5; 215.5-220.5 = 11.5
